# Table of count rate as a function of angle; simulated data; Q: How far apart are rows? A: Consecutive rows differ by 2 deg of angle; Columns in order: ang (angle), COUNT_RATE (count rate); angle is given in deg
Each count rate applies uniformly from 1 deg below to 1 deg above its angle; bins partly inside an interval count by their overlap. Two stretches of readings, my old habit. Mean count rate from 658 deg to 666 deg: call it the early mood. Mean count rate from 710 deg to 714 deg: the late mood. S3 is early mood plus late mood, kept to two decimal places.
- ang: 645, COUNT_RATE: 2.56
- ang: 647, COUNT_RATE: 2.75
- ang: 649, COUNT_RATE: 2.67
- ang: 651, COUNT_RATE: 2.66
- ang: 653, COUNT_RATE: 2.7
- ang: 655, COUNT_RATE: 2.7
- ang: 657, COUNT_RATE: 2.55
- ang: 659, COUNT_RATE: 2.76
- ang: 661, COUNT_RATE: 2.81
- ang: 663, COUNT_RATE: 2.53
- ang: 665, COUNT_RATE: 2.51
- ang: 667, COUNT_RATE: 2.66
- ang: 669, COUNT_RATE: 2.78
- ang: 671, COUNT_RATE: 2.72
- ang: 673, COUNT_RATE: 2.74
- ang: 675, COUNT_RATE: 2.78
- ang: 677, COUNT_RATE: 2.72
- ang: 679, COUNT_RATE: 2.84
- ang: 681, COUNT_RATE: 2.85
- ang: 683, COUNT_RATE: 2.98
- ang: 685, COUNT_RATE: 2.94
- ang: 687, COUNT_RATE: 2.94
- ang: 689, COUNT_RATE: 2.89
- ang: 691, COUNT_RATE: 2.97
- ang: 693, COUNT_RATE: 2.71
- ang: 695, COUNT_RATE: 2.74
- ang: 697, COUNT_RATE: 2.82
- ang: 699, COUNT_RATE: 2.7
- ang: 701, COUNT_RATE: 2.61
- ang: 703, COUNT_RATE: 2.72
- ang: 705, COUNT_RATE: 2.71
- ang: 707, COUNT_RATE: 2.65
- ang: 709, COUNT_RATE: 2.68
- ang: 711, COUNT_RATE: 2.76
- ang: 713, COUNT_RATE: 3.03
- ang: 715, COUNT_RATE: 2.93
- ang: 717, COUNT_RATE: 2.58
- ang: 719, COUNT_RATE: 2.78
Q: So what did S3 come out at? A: 5.55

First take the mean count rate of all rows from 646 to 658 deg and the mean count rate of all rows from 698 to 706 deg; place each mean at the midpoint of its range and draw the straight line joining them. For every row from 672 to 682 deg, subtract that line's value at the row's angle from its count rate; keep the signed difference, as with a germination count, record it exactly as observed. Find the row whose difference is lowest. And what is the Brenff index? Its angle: 677 deg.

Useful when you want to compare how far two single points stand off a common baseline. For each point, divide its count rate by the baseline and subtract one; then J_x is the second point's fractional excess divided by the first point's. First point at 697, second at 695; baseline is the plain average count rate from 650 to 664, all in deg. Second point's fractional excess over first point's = 0.5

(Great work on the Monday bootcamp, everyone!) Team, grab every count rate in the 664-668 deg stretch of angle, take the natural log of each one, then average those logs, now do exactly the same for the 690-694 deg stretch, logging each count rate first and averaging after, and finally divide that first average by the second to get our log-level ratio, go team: 0.91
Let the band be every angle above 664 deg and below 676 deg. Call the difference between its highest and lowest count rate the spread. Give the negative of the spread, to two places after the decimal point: -0.27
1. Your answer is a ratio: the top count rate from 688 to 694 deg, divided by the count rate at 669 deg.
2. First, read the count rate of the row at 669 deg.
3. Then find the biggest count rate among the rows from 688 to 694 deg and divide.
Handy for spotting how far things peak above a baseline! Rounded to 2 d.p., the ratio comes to 1.07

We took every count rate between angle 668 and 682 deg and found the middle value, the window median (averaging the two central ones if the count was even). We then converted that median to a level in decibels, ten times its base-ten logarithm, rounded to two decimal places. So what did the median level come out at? 4.44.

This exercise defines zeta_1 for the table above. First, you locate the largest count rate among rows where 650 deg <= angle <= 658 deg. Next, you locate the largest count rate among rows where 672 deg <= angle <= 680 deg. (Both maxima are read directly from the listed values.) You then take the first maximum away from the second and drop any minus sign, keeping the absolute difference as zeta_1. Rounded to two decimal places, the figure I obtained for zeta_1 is 0.14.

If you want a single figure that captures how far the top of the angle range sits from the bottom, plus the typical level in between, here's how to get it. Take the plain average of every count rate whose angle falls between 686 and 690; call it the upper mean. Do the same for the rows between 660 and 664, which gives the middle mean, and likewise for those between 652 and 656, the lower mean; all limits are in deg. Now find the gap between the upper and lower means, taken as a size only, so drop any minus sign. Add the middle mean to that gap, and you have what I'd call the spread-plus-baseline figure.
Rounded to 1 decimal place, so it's 2.9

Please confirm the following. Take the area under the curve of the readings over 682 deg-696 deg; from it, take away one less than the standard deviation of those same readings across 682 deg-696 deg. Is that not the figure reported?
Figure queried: 41.2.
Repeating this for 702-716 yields 39.8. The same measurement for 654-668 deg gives 37.9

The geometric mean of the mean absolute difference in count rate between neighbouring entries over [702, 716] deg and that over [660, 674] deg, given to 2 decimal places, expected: 0.10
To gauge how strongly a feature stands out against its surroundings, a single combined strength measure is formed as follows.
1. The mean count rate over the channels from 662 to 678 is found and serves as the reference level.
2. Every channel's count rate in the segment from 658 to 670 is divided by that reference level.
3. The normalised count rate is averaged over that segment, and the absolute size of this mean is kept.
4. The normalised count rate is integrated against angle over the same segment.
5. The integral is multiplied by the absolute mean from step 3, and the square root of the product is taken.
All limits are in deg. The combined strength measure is 3.46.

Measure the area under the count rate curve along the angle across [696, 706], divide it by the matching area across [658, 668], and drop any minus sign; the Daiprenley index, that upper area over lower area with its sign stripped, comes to 1.02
